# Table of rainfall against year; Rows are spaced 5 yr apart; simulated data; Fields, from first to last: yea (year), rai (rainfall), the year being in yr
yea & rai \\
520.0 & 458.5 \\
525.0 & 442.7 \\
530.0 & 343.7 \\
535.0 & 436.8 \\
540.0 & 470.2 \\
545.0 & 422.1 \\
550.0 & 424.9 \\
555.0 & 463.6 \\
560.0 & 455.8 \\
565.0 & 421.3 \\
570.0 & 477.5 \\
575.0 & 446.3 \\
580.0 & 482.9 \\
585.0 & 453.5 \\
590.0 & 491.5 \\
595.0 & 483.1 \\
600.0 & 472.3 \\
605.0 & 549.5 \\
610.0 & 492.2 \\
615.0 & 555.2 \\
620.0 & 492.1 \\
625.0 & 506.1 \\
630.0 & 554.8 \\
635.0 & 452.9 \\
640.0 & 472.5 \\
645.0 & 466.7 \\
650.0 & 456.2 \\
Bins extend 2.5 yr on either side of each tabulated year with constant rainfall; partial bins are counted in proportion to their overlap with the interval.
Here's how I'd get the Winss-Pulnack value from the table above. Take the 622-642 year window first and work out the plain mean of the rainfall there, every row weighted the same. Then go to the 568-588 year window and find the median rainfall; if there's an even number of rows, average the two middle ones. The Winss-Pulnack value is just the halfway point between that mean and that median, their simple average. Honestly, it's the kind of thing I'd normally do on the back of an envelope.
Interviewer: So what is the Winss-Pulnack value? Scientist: 481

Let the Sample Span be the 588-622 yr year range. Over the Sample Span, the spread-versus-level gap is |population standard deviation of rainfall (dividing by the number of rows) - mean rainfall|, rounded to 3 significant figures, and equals 475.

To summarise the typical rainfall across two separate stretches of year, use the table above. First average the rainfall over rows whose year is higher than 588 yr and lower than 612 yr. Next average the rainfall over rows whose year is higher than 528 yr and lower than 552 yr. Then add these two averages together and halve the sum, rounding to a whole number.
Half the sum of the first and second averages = 459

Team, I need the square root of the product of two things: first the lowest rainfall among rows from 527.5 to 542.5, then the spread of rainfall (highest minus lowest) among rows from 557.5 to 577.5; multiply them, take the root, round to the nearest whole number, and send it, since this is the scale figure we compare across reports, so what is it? 139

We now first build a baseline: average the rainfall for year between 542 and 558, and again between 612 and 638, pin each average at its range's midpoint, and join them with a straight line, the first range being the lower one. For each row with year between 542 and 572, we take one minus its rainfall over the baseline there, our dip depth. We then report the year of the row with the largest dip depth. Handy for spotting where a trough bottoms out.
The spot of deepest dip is 565.0 yr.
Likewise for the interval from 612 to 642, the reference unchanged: 635.0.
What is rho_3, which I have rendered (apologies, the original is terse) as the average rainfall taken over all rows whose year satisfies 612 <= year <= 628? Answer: 518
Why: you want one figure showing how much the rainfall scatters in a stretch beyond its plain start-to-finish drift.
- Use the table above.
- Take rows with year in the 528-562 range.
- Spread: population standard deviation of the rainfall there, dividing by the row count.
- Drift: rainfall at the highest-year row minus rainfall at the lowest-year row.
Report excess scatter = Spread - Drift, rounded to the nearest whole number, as -72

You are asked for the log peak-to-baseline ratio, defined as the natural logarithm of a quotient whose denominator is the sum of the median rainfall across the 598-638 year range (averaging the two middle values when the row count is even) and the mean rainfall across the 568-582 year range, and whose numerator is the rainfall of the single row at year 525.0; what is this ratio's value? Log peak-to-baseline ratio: -0.78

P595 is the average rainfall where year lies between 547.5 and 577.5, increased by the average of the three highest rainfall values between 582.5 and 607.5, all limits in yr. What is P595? 956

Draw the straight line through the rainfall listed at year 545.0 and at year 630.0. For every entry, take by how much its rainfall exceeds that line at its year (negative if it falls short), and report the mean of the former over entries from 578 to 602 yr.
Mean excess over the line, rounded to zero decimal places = -16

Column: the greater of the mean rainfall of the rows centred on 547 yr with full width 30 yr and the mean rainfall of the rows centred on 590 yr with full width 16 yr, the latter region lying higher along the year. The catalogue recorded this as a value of 476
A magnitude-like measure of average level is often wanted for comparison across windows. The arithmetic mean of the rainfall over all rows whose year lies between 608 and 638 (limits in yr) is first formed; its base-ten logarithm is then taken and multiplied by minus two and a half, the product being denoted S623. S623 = -6.77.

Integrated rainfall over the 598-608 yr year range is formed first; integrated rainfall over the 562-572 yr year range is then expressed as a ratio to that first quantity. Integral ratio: 0.88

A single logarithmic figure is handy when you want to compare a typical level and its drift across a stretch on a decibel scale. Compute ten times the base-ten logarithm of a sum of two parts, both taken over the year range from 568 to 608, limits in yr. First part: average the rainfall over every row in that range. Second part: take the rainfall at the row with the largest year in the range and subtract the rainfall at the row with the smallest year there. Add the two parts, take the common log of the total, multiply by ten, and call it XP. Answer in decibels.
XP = 27.4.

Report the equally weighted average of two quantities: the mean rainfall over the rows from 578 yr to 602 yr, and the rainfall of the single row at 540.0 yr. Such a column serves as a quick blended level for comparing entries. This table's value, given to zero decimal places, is 473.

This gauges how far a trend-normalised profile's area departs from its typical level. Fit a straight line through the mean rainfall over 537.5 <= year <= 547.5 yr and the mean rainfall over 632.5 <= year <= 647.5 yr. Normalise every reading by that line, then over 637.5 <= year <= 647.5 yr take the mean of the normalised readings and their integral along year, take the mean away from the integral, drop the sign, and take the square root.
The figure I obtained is 3.02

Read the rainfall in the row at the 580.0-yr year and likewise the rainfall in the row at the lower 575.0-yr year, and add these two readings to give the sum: 929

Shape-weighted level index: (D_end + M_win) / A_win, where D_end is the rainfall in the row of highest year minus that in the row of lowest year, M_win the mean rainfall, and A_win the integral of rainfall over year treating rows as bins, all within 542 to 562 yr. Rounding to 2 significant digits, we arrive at 0.054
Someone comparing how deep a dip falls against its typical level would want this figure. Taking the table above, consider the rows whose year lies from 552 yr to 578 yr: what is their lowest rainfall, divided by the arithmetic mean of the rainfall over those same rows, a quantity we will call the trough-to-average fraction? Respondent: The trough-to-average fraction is 0.930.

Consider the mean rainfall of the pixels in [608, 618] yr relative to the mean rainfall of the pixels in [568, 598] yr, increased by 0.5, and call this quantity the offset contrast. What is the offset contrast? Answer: 1.61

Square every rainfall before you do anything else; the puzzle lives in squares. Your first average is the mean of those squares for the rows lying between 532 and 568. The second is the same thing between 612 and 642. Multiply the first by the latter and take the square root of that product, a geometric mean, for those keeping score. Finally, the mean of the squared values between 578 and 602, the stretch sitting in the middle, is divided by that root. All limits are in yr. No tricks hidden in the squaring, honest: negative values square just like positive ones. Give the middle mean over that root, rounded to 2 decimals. 1.01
